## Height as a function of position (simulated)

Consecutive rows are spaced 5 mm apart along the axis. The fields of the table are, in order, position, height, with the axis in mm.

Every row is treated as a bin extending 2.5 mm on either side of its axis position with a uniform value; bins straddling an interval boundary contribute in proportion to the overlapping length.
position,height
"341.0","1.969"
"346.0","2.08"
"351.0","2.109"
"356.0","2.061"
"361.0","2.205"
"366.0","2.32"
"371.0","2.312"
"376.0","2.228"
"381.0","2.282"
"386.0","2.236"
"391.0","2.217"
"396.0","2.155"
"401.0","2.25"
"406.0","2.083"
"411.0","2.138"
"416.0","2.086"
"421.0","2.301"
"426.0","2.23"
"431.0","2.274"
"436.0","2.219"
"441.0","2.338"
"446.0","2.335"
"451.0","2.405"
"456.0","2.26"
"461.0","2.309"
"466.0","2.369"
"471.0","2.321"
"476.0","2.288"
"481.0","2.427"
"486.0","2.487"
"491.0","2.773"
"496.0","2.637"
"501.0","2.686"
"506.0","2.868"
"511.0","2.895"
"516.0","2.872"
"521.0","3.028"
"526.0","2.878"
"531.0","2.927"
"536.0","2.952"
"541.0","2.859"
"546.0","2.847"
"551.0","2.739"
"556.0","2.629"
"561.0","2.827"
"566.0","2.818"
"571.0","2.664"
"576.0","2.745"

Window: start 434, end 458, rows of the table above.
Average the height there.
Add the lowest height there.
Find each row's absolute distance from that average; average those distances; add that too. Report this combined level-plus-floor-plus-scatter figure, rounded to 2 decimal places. 4.59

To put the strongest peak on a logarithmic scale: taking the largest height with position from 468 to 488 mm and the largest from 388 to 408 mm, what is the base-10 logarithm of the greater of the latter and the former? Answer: 0.40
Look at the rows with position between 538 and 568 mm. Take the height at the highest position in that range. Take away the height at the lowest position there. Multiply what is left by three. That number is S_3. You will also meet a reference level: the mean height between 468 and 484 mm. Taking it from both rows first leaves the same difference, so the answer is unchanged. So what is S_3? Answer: -0.12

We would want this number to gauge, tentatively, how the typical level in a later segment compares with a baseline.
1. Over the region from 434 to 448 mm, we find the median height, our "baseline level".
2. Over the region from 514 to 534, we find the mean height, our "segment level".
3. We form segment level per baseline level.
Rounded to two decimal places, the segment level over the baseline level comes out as 1.25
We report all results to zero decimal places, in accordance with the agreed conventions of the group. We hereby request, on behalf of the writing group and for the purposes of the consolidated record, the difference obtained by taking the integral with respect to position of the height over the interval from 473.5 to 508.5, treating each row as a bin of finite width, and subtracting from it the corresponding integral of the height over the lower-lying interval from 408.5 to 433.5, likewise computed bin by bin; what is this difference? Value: 36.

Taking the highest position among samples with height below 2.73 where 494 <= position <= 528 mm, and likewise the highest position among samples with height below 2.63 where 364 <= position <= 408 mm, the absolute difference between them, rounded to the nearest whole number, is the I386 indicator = 95 mm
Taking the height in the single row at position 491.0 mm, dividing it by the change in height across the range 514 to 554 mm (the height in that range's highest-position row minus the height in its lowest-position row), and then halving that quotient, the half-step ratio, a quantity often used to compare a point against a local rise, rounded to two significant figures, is -10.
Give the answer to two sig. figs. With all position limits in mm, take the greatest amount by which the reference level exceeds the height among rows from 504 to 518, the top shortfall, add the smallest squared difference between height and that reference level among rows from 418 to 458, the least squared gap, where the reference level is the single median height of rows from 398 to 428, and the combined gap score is -0.68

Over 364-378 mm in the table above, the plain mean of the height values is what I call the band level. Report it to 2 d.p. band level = 2.29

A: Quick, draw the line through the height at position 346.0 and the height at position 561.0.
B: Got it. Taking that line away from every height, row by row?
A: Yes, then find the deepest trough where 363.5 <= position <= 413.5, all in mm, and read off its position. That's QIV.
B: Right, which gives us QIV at 406.0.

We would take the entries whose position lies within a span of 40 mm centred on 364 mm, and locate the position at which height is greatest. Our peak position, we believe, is 366.0 mm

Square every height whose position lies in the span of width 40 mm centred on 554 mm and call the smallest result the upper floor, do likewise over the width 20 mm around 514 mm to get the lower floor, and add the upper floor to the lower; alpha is 15.1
